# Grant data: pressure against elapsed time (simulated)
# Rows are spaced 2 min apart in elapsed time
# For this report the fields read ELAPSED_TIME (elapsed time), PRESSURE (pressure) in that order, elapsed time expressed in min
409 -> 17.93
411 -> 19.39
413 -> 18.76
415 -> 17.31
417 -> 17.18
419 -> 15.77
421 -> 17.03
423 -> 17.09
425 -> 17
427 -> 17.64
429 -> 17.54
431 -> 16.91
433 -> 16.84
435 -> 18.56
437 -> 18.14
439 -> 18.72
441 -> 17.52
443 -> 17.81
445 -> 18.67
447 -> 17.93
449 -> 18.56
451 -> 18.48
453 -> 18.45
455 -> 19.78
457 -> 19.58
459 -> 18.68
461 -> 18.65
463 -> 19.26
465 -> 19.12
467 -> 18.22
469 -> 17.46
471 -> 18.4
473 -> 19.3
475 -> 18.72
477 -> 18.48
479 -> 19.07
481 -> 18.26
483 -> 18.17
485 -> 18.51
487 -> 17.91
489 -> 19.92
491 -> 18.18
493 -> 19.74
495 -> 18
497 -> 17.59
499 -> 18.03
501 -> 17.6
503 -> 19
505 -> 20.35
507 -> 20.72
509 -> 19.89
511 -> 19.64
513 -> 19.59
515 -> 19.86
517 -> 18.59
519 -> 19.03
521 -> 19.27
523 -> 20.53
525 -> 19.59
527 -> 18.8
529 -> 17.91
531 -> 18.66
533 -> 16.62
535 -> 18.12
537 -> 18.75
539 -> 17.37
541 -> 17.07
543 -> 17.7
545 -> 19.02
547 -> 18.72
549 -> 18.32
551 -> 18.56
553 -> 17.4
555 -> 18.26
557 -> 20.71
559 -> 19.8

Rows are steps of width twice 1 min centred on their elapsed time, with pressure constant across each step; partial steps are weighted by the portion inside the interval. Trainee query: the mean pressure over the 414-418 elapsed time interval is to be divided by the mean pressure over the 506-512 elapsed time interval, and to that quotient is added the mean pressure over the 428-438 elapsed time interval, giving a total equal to 18.5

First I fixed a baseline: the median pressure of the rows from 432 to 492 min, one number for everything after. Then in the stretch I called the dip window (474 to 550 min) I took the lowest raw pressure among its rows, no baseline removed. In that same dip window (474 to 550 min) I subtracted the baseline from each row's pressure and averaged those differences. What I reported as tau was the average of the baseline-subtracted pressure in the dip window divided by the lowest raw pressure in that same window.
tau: 0.013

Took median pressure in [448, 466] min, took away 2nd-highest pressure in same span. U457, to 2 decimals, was -0.90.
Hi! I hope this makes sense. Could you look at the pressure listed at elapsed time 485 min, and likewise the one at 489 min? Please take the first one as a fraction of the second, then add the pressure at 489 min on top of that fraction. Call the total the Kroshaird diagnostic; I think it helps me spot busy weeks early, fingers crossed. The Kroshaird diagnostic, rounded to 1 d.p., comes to 20.8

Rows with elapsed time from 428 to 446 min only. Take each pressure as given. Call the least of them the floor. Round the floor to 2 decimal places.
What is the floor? 16.84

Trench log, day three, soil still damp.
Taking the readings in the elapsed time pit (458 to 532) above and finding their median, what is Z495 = 18.7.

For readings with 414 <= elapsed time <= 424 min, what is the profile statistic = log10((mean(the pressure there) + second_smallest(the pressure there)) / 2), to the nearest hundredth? 1.23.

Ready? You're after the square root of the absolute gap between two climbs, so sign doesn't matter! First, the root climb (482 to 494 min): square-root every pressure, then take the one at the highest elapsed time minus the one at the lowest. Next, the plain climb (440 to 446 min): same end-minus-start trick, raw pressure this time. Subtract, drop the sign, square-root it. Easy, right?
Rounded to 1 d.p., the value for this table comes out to 1.0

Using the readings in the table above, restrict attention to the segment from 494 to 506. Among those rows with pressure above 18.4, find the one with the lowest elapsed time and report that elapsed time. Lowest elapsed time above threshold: 503 min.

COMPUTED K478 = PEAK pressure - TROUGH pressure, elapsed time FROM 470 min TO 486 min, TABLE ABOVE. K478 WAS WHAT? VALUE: 1.13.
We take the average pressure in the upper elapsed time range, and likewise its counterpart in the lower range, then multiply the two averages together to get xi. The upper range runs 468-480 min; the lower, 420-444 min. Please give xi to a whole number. 326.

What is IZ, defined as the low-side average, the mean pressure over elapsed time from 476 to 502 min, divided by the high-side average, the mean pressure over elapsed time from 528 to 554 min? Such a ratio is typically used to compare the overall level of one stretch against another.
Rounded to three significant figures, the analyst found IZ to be 1.02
